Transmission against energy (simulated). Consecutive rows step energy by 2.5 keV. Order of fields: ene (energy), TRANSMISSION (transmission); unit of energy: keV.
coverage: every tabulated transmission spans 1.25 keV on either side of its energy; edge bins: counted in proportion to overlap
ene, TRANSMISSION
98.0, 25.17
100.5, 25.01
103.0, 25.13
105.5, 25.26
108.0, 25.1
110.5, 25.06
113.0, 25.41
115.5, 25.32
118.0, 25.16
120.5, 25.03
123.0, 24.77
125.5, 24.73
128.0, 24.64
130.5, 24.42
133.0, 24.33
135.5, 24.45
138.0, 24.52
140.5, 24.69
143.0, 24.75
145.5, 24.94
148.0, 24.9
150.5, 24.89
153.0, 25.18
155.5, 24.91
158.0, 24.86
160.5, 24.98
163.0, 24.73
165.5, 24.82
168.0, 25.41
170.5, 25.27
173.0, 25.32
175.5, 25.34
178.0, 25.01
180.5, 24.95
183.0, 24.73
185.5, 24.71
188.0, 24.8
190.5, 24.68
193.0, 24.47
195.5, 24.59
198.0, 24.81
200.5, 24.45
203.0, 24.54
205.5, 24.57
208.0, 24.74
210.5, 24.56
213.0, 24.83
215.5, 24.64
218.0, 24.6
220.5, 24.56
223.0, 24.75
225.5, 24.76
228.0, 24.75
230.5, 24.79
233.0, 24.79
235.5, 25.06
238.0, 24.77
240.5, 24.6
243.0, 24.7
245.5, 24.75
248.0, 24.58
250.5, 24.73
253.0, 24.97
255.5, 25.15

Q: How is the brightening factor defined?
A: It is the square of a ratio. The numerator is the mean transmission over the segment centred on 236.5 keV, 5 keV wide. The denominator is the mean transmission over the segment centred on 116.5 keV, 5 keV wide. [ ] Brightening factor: 0.974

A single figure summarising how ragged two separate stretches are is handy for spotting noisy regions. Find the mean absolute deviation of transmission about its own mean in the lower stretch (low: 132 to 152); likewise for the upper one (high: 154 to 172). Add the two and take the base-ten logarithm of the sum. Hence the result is -0.42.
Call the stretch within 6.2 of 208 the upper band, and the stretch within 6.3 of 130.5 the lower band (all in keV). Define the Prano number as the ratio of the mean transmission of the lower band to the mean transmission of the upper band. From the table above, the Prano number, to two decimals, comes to 0.99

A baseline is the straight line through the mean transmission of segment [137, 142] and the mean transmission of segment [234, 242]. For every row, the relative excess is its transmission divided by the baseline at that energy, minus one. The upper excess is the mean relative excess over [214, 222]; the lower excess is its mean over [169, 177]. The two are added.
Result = 0.019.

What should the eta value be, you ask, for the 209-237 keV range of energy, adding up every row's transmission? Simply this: 272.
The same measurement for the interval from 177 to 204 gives 272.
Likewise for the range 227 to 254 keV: 272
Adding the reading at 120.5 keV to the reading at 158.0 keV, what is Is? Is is 49.9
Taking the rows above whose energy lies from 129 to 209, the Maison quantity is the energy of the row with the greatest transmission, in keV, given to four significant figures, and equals 168.0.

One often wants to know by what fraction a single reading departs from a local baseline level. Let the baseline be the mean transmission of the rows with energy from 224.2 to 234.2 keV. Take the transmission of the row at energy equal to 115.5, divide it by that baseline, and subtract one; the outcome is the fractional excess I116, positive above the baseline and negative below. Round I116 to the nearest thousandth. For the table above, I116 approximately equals 0.022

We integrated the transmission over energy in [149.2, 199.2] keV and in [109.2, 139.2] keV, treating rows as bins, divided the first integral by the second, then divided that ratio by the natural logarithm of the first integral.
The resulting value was 0.235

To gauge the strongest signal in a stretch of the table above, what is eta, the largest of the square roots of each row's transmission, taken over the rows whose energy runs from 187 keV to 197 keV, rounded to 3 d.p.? 4.980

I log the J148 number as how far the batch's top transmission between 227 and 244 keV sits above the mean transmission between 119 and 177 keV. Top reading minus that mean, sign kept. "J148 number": 0.2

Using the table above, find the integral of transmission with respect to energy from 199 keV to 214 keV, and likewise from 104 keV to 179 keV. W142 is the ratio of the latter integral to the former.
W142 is 5.07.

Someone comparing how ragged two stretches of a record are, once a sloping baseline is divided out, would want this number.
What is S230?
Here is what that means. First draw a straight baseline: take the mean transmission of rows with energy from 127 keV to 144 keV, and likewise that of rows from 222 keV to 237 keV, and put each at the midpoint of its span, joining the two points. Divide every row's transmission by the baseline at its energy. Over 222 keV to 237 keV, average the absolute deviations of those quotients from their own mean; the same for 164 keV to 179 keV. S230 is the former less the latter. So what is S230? -0.005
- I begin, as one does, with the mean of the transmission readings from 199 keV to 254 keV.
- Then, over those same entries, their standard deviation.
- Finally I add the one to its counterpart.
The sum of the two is 24.8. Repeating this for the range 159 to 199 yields 25.2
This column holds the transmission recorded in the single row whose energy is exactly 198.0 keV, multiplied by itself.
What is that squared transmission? 616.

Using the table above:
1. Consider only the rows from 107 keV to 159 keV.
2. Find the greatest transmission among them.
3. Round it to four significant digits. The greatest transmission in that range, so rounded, 25.41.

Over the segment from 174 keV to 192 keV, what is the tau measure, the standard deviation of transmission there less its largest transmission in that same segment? -25.1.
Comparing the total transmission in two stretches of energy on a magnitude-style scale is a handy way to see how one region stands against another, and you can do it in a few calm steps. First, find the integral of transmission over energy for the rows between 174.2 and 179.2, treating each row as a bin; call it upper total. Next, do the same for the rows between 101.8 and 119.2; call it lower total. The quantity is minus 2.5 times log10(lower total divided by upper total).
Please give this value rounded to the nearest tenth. -1.4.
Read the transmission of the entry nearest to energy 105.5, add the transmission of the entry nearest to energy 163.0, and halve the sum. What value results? 25.0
